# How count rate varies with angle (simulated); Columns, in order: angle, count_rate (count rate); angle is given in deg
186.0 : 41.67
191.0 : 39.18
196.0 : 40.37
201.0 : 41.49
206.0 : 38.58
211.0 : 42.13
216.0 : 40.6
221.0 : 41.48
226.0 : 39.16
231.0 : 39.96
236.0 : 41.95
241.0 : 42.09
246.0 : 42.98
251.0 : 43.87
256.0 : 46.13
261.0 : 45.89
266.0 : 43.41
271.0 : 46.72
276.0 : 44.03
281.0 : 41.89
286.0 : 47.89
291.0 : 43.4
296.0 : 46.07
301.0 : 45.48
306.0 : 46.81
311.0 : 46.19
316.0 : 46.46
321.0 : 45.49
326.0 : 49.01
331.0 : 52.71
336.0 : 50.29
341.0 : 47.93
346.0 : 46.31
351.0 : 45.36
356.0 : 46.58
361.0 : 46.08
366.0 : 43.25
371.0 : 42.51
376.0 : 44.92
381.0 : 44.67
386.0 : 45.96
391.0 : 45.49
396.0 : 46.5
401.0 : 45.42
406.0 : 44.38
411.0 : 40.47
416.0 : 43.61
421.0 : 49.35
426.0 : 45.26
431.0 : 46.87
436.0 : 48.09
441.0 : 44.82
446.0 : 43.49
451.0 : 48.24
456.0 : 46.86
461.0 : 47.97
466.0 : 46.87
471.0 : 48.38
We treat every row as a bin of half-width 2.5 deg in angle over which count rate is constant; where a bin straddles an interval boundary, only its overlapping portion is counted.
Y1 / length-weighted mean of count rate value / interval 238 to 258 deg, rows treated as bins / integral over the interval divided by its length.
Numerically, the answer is 43.7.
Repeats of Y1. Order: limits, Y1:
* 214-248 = 41.2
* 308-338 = 48.3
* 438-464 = 46.3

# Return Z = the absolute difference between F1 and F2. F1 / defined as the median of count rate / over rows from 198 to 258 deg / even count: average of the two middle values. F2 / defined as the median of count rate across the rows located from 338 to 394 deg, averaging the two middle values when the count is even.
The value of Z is 3.8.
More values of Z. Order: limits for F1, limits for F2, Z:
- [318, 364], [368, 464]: 1.2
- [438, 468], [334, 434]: 1.4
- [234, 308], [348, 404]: 1.4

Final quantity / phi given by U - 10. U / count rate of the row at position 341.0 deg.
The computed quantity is 38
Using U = 47.93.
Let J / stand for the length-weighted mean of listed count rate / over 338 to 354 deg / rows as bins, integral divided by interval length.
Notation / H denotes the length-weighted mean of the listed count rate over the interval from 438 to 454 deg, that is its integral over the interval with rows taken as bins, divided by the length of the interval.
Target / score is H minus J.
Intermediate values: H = 45.6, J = 46.7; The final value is -1.0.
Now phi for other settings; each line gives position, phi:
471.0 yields 38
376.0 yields 35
